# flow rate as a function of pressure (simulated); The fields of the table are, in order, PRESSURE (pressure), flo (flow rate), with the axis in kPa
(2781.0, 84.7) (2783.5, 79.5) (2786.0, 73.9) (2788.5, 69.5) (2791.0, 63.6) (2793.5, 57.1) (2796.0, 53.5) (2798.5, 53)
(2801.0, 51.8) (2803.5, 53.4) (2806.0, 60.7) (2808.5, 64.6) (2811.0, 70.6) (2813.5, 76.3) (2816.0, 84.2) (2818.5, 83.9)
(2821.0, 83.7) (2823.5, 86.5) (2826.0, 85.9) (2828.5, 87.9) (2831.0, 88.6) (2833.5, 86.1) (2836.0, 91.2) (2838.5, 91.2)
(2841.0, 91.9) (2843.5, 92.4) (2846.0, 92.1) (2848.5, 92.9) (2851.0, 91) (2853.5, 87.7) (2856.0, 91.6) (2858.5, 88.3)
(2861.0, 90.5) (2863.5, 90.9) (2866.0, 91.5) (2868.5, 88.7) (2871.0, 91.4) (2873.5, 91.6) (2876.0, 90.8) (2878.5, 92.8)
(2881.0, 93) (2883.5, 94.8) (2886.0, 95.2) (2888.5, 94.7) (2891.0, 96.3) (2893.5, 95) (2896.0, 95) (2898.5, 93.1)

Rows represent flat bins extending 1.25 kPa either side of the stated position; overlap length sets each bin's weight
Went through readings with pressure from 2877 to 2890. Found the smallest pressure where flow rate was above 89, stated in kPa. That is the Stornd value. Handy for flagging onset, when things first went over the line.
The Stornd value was 2878.5 kPa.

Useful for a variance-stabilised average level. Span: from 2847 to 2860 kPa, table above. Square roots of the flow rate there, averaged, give 9.50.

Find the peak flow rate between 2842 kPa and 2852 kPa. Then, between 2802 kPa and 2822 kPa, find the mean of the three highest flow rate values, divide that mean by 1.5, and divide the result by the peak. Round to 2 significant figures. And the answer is 0.60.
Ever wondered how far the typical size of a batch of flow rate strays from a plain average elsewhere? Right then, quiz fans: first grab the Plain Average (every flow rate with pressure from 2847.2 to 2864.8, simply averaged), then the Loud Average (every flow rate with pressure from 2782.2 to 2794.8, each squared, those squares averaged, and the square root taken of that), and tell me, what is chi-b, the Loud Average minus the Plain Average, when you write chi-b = -21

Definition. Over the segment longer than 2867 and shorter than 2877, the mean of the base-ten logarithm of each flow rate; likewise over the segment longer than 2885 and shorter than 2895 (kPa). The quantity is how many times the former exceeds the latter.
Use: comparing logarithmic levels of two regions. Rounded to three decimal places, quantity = 0.989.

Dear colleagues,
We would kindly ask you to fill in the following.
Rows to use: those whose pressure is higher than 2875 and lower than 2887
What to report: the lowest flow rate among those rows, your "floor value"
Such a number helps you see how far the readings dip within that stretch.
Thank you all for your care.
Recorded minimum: 90.8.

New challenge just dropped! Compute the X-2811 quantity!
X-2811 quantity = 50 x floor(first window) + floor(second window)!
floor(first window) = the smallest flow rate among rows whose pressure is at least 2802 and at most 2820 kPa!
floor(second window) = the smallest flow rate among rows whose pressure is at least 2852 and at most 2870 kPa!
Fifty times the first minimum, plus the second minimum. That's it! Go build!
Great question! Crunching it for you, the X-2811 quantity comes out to 2758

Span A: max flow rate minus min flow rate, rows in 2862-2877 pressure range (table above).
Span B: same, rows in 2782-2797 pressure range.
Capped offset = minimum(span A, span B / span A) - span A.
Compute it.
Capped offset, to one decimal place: 0.0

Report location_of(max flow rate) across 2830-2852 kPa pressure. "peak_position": 2848.5 kPa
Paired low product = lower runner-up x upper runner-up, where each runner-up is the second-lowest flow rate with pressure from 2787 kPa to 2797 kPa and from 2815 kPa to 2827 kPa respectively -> 4791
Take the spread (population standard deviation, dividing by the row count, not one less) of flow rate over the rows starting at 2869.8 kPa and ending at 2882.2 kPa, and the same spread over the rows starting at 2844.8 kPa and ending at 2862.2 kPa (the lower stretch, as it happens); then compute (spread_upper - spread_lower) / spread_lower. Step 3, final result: -0.53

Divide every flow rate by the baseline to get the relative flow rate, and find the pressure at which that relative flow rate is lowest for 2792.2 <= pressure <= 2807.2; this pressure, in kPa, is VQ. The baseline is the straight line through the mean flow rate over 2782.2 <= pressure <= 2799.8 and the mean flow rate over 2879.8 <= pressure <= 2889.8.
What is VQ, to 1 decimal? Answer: 2801.0 kPa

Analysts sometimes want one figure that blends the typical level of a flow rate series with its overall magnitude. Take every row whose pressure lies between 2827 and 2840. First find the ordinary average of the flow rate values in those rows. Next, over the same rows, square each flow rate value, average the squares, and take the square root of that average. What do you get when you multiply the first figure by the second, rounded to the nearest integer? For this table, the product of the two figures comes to 7923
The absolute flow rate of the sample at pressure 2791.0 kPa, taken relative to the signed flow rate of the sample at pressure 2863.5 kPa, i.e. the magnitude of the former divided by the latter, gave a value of 0.70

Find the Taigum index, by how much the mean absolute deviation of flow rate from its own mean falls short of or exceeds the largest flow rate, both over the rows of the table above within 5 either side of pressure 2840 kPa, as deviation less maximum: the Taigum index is -92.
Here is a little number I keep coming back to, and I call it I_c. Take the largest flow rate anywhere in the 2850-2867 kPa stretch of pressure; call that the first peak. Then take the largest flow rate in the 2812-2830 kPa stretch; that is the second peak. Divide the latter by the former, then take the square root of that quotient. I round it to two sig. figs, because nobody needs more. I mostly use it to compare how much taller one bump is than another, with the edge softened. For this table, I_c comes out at 0.98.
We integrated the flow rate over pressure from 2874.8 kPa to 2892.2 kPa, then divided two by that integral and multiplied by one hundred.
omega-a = 0.122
